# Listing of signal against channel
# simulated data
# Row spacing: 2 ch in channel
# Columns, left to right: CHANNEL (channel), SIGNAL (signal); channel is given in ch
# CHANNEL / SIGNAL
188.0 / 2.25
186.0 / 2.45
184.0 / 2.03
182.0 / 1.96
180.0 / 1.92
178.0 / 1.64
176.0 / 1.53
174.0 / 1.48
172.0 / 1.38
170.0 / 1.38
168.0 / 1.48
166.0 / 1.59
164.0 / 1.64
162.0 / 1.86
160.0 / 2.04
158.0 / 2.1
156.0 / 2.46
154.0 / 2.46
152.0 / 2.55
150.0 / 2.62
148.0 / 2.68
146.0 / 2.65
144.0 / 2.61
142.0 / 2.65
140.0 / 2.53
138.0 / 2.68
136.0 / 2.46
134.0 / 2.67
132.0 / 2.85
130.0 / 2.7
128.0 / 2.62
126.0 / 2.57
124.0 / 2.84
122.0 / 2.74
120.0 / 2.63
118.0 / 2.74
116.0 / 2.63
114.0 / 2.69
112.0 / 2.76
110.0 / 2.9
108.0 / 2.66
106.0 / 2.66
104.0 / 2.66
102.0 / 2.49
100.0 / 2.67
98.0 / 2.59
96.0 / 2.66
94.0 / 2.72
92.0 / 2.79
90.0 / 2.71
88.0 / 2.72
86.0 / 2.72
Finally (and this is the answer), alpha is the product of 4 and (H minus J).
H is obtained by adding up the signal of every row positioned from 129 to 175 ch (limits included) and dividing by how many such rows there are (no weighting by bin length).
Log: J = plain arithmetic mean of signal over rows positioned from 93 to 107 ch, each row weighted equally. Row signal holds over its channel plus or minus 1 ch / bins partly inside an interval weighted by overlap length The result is -1.6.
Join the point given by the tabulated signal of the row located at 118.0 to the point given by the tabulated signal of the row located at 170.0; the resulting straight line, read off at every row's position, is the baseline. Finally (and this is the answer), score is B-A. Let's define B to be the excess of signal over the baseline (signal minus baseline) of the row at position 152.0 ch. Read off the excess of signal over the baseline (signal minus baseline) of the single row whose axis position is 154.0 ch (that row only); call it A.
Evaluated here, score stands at 0.0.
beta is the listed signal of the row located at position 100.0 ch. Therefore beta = 2.67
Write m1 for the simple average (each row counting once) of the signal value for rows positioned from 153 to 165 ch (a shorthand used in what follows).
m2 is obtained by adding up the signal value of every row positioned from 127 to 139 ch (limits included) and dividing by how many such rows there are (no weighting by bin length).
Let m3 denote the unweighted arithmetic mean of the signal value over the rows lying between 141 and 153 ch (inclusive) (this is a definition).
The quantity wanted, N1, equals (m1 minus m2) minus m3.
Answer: -3.20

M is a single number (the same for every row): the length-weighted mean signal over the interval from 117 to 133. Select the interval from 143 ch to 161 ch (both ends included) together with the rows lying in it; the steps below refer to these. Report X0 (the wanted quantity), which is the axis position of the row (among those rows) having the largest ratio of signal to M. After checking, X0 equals 148.0 ch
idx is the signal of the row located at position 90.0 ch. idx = 2.71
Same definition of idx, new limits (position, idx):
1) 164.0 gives 1.64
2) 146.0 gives 2.65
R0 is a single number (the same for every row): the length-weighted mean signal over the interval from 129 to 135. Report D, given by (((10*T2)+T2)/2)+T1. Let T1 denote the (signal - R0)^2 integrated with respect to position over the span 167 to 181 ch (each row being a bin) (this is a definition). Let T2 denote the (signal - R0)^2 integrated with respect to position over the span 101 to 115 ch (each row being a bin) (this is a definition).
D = 22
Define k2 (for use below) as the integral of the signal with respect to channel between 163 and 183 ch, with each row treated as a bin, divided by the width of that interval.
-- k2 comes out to 1.60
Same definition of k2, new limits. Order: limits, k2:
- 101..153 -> 2.66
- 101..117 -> 2.68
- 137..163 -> 2.45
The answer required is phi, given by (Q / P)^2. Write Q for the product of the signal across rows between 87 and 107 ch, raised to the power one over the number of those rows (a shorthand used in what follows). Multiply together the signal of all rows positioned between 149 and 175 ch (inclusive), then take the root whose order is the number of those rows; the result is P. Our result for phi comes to 2.0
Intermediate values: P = 1.87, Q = 2.67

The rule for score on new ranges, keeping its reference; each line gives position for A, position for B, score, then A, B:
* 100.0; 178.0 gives 1.0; -0.5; 0.47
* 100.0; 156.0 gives 1.3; -0.5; 0.71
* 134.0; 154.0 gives 0.3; 0.3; 0.66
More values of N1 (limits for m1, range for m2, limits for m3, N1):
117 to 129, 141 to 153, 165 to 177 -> -1.41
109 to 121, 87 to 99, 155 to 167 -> -1.92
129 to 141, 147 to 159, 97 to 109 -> -2.45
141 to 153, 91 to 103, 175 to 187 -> -1.95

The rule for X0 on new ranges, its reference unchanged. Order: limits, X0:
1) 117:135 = 132.0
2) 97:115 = 110.0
